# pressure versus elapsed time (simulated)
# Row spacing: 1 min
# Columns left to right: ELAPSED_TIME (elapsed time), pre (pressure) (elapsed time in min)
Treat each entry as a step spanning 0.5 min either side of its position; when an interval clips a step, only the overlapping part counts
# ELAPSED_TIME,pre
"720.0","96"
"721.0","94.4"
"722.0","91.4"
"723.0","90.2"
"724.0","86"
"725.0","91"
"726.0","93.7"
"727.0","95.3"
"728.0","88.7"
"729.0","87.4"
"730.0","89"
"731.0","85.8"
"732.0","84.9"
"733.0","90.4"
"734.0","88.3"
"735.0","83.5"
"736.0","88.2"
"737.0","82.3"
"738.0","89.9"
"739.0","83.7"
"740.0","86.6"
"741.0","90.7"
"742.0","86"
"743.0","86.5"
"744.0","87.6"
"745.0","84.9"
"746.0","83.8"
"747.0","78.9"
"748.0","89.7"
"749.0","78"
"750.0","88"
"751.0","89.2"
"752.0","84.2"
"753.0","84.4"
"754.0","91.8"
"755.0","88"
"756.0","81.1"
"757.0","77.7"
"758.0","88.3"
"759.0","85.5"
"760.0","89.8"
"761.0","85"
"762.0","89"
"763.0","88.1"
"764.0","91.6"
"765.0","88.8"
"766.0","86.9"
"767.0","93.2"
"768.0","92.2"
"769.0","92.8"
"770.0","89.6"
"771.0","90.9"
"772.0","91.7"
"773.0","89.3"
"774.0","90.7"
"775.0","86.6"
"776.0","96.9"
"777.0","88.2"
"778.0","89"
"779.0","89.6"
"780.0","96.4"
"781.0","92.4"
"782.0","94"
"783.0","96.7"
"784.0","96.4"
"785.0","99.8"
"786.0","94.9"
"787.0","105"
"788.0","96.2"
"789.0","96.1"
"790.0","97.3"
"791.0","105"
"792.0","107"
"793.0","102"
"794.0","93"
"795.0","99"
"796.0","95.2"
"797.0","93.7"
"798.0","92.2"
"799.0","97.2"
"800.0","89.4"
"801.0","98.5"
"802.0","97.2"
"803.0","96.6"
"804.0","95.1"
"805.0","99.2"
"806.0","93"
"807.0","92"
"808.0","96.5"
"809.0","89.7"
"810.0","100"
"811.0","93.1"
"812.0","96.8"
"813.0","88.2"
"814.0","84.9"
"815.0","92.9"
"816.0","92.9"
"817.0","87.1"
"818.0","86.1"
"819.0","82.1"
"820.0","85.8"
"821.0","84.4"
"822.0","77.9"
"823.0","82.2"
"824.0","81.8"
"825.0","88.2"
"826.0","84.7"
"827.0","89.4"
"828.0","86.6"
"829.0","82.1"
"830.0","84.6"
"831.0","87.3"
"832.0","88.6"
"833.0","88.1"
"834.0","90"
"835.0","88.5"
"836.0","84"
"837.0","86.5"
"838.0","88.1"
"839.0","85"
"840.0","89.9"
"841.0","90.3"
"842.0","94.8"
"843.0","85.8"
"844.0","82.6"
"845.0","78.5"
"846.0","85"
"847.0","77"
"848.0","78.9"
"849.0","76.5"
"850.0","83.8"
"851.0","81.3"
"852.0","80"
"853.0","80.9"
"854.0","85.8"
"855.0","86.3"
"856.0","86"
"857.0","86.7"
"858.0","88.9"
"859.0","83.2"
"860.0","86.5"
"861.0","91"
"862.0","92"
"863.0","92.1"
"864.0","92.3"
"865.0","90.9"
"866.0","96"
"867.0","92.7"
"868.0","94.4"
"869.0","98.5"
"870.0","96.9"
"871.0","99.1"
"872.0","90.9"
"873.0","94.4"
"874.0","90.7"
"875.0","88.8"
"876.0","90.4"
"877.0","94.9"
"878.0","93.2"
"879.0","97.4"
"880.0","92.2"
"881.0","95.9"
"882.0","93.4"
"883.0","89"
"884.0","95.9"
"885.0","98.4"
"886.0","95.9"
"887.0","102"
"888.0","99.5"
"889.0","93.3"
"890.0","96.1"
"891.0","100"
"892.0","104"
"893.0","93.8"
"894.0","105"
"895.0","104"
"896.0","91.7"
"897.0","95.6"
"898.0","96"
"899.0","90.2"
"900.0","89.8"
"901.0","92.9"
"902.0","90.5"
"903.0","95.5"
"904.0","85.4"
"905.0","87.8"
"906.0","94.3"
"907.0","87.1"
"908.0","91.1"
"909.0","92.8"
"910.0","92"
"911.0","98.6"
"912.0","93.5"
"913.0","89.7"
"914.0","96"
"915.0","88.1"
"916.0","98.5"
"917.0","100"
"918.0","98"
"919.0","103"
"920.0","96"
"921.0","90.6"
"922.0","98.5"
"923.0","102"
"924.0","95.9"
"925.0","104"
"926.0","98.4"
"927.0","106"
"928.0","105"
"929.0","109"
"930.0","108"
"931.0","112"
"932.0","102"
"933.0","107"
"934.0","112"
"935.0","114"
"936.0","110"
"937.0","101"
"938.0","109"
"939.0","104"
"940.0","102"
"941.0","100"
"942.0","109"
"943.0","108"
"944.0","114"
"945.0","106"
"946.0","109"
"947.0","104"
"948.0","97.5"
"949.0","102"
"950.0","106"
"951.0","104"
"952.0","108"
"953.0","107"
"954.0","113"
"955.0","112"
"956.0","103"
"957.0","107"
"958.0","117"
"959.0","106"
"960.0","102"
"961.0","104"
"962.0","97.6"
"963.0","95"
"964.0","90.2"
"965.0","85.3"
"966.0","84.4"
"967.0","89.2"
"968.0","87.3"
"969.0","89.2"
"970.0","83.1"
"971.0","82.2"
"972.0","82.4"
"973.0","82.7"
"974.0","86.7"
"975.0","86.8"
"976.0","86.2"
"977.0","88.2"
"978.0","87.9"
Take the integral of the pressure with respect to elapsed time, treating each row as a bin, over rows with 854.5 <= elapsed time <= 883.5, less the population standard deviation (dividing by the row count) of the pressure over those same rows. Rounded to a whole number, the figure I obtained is 2661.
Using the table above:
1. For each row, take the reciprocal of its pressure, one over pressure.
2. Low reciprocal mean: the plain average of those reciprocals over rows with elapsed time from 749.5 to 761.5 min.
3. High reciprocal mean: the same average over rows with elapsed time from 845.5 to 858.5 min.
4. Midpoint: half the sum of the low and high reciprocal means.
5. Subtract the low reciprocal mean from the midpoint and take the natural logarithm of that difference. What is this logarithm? -8.4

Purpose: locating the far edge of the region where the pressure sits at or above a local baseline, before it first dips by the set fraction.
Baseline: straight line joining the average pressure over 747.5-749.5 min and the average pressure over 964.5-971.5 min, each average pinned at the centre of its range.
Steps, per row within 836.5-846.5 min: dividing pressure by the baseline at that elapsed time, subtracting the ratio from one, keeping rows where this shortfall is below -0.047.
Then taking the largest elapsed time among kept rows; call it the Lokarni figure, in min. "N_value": 842.0 min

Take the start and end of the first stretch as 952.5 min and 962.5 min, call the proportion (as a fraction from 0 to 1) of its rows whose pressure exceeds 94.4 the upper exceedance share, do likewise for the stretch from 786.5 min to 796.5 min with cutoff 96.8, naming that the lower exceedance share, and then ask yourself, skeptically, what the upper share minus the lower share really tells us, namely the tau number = 0.40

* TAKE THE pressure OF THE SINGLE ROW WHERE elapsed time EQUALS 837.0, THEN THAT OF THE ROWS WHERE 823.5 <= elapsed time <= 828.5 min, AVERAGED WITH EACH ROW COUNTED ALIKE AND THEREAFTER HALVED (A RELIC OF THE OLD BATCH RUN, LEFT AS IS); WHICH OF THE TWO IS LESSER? 43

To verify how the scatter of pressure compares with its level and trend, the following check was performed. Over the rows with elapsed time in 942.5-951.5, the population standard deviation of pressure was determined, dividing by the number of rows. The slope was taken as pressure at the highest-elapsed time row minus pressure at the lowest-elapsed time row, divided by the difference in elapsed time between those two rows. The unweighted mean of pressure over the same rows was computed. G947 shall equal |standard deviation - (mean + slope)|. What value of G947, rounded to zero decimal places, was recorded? 101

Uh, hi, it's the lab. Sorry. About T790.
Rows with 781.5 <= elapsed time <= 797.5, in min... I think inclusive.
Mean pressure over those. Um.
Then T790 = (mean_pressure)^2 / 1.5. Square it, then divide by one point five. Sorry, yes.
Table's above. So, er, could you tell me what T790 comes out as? 6430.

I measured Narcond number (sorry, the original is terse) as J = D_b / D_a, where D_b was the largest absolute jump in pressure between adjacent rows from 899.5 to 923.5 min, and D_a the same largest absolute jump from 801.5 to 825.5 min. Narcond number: 1.01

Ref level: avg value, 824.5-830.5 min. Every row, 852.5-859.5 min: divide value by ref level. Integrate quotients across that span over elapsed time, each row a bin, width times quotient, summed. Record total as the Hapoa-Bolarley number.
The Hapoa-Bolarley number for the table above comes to 7 min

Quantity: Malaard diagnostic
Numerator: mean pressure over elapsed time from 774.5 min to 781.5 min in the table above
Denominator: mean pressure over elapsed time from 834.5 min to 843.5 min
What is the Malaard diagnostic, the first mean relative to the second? 1.04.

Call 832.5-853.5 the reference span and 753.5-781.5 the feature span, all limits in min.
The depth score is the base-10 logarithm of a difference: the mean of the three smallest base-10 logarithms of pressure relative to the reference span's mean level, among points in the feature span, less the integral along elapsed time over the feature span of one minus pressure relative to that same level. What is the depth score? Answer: 0.2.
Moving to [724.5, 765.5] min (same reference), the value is 0.1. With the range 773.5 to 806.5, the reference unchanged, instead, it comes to 0.6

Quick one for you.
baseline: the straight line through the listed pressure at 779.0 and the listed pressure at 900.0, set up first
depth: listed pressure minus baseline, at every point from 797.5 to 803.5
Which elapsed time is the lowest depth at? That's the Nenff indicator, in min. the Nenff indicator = 800.0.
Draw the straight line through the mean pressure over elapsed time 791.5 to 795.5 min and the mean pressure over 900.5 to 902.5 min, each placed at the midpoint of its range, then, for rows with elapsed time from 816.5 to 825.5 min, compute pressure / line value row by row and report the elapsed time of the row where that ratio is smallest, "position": 822.0 min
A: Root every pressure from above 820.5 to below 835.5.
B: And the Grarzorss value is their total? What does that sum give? 139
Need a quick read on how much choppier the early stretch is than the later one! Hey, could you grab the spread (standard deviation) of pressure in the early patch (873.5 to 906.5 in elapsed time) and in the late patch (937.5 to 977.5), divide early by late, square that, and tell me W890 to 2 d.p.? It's 0.21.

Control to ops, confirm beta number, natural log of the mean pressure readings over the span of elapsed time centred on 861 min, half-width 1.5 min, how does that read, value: 4.50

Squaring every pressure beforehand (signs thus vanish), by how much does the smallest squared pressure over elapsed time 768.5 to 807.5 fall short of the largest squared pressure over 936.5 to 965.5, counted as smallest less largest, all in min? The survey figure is -6189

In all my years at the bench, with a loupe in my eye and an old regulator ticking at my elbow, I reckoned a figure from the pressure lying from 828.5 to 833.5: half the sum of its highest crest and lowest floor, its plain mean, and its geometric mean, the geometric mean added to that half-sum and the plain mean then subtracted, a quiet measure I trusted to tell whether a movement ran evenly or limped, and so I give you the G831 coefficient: 85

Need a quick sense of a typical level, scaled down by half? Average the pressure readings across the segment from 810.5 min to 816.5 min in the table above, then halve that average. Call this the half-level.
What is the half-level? 45.7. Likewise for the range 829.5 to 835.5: 43.9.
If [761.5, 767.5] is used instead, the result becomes 44.8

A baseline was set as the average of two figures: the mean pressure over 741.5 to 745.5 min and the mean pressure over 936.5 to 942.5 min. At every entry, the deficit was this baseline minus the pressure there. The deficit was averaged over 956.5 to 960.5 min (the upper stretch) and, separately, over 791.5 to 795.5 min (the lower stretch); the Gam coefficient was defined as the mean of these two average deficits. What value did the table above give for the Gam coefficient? -8.9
